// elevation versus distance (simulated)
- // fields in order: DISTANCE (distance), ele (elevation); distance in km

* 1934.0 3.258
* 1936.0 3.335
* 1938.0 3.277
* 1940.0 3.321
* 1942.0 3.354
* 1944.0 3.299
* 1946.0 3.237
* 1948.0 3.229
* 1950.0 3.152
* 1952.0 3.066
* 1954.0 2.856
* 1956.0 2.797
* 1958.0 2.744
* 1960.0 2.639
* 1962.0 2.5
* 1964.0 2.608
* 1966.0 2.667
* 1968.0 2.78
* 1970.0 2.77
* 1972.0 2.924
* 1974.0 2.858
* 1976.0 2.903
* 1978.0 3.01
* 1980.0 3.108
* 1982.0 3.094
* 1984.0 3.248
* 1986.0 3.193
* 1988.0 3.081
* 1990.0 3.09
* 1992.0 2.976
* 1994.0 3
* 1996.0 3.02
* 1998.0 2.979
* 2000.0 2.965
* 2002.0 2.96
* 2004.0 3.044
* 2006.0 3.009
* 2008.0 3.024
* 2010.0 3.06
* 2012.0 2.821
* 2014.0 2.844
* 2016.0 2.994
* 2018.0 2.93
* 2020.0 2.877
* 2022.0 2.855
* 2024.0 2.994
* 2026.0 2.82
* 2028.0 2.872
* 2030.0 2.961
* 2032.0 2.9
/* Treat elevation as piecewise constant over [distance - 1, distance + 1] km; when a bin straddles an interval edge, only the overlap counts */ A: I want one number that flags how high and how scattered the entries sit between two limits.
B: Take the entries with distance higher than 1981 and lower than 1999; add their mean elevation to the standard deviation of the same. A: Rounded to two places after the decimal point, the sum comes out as 3.17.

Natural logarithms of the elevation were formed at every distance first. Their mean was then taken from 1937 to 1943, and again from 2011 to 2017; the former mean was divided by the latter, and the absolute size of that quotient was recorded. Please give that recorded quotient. 1.13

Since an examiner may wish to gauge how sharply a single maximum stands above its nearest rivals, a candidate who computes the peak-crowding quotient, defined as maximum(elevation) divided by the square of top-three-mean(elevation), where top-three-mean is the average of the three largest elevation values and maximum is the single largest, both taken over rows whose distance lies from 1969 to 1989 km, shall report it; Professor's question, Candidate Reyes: 0.32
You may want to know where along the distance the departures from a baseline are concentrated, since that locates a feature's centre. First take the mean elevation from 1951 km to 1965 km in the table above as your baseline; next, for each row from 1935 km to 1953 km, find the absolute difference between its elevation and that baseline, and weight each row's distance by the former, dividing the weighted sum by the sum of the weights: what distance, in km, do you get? 1943.2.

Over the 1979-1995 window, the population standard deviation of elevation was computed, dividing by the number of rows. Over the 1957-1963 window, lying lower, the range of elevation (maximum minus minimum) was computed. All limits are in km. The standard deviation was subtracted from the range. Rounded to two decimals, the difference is 0.16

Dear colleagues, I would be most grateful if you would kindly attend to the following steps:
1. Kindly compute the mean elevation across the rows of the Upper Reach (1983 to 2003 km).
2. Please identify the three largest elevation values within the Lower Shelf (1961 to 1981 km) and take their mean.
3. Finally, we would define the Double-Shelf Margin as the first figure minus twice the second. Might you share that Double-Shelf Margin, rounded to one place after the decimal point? -3.0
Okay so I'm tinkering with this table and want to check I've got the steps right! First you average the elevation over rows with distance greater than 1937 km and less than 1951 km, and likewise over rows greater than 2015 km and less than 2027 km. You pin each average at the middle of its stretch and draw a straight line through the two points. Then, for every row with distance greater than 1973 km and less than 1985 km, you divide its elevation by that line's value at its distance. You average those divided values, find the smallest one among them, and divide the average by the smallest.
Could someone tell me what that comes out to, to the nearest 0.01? 1.07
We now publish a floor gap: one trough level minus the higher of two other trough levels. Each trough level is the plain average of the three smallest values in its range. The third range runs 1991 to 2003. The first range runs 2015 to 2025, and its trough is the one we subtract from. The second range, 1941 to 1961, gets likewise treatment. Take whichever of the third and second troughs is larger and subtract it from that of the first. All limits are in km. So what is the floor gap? -0.08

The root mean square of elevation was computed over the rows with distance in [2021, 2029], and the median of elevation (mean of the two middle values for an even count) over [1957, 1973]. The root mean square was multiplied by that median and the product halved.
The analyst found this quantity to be 3.90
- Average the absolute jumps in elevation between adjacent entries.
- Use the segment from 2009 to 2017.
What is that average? 0.137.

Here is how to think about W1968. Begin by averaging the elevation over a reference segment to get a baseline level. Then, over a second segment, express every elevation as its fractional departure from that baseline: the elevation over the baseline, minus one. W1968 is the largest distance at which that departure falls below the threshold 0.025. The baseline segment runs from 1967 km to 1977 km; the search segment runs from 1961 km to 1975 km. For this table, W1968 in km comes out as 1974.0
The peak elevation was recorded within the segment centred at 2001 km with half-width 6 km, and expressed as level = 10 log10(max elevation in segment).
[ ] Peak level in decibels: 4.83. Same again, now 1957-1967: 4.38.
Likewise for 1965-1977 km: 4.66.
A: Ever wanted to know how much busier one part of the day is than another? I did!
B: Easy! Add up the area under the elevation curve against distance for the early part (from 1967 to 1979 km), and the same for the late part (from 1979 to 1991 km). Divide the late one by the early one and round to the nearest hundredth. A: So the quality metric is 1.09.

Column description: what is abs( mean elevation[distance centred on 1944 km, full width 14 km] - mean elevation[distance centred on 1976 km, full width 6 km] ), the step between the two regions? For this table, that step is 0.34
